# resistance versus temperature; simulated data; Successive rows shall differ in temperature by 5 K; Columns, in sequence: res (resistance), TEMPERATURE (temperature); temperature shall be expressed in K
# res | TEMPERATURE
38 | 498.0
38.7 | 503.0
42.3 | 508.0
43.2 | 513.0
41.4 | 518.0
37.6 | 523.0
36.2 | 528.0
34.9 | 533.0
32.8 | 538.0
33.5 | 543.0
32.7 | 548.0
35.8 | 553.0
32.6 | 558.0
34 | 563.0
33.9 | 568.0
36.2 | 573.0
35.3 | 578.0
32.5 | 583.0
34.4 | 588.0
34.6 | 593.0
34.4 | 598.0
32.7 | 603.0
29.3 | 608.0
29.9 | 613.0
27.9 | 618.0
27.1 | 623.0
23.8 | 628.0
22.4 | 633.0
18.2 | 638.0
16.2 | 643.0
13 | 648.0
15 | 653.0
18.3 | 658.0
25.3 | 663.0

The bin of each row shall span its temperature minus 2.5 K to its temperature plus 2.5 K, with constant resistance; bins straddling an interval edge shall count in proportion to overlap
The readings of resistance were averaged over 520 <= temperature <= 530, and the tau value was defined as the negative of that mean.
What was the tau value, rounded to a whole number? -37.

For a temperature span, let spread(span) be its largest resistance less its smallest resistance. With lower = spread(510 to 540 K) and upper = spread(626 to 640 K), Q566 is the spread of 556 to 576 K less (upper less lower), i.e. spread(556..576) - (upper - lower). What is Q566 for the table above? 8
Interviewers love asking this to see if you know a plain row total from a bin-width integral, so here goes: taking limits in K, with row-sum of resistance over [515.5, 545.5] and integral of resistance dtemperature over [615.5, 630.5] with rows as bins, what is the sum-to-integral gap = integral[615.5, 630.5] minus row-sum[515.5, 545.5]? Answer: 178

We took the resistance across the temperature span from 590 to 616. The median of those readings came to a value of 33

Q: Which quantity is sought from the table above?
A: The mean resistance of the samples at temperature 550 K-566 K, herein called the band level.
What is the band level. 34.1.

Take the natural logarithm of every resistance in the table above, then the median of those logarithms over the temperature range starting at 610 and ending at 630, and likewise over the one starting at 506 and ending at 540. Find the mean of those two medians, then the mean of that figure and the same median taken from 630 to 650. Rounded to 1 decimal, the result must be 3.2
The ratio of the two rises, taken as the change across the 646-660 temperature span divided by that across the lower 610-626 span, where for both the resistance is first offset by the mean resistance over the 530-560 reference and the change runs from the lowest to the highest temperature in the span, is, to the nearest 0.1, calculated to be -1.9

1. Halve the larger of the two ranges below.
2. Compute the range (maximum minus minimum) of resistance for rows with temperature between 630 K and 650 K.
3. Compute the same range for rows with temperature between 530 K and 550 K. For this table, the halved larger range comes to 4.7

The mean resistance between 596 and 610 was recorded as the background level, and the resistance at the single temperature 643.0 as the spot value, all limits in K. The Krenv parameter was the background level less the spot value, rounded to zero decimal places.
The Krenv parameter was 16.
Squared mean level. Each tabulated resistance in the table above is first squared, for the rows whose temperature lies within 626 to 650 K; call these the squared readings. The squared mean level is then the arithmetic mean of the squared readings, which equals 366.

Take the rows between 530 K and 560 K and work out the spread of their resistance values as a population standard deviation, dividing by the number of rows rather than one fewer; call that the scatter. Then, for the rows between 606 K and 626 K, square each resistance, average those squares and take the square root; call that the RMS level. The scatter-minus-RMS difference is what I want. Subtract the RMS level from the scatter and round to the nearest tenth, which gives -27.4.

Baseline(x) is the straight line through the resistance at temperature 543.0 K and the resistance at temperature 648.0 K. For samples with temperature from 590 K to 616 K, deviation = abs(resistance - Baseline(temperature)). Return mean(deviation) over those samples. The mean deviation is 10.4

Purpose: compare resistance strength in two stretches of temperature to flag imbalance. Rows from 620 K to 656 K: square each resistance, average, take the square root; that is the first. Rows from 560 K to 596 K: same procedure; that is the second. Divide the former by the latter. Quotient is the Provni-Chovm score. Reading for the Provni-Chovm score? 0.58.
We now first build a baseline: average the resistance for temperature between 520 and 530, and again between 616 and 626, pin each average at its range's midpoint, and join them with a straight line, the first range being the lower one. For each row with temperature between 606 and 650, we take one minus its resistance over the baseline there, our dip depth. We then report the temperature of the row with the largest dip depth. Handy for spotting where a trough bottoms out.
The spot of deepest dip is 648.0 K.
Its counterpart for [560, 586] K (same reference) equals 563.0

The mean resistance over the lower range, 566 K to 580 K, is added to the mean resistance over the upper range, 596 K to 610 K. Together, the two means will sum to 67.3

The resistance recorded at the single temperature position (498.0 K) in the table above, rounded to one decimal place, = 38.0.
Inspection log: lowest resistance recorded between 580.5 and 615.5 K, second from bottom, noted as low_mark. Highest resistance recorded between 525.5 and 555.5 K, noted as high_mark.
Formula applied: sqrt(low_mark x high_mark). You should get 33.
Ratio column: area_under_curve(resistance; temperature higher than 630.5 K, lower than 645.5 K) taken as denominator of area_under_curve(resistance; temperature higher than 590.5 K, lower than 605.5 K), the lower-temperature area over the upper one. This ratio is 1.8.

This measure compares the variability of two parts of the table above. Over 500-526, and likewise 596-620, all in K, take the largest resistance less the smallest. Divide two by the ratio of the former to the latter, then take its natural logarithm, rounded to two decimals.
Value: 0.84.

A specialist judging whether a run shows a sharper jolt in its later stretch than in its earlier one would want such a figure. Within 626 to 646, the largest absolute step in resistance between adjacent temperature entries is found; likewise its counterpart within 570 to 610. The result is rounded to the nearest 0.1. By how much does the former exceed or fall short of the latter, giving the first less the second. 0.8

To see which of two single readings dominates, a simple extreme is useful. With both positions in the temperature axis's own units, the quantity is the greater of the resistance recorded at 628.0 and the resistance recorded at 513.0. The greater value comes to 43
